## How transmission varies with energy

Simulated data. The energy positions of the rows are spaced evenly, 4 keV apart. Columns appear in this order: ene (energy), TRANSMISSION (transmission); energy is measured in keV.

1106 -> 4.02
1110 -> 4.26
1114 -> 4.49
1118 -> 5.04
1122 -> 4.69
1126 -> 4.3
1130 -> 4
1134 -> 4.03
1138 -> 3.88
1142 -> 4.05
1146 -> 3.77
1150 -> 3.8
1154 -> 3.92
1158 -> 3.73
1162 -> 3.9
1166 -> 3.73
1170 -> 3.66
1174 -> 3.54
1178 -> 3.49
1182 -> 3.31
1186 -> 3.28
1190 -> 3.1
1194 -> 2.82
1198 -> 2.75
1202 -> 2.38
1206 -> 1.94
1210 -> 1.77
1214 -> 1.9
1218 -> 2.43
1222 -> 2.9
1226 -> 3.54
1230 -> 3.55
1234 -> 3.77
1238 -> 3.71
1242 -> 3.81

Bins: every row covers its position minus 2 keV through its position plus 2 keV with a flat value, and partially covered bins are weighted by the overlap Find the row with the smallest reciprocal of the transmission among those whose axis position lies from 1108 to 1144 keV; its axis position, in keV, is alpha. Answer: 1118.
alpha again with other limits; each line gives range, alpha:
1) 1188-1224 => 1190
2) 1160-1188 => 1162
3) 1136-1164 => 1142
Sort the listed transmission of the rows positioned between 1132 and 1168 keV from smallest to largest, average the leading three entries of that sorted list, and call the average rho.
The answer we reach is 3.7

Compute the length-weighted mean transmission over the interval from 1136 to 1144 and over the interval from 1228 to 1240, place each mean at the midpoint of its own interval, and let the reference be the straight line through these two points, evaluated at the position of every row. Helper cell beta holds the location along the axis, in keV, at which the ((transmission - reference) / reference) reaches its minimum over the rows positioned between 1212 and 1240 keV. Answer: 1214 keV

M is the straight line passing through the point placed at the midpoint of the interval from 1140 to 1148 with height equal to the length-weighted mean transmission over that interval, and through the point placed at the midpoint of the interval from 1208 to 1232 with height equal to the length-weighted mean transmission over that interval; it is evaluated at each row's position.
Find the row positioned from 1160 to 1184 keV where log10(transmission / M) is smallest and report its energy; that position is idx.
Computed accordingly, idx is 1182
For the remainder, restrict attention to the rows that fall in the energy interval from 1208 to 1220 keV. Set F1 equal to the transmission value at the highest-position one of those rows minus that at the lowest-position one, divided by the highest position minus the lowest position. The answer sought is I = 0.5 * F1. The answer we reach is 0.041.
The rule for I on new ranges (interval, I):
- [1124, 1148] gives -0.013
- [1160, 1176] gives -0.015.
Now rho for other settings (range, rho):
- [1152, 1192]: 3.2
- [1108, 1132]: 4.2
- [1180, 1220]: 1.9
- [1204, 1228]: 1.9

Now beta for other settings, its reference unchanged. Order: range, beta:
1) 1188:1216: 1210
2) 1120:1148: 1146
